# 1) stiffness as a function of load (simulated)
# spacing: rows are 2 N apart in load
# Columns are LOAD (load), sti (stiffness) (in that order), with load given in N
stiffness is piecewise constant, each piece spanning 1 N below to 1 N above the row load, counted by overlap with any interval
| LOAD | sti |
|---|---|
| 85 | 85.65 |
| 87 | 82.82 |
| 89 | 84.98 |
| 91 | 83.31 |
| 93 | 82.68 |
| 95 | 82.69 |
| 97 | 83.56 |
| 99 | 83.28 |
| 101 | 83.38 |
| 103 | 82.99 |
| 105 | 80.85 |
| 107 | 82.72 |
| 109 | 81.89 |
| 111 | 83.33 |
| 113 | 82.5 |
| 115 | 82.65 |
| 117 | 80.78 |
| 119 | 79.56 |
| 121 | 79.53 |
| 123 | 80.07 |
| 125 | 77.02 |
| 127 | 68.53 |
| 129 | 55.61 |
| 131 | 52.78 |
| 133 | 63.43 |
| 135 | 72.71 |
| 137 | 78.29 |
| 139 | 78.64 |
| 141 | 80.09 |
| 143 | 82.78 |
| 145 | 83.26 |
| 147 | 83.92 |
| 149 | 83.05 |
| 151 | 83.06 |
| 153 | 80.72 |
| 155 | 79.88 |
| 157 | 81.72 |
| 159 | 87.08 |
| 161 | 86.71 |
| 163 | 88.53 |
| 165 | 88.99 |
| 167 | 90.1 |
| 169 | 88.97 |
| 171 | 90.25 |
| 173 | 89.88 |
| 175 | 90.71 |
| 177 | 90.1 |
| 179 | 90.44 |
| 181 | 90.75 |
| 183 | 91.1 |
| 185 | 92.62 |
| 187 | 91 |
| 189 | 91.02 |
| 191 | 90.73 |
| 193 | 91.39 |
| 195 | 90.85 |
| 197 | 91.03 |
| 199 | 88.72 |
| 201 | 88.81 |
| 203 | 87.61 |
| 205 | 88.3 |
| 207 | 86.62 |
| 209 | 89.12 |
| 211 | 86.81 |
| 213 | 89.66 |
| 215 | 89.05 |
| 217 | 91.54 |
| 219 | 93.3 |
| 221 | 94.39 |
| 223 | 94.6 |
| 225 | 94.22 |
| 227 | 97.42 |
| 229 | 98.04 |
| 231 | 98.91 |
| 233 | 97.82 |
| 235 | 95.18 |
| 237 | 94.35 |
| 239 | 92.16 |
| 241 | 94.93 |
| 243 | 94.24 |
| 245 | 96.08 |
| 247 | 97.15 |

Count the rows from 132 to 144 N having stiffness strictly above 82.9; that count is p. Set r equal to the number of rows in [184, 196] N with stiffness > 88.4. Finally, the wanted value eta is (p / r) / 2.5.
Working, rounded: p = 0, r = 6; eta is 0.0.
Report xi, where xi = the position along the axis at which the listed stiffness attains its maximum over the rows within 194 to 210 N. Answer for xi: 197 N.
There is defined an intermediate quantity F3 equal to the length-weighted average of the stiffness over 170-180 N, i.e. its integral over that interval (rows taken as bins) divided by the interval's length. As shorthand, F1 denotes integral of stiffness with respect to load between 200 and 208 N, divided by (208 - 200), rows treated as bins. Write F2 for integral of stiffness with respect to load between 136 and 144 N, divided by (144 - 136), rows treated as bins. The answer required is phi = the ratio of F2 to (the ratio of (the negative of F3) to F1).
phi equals -78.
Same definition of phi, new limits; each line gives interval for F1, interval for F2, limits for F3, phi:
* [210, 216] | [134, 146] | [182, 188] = -77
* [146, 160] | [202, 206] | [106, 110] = -88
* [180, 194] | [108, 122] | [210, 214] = -84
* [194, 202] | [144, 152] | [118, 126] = -95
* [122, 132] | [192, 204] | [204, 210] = -68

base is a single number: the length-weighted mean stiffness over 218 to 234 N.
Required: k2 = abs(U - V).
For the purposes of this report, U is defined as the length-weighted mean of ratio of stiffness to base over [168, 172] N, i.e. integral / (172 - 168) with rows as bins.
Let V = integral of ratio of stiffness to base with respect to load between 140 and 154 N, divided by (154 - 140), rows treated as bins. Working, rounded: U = 0.933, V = 0.86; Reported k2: 0.07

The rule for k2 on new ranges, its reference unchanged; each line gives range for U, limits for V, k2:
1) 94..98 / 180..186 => 0.09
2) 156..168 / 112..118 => 0.05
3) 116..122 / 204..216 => 0.09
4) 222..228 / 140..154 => 0.14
